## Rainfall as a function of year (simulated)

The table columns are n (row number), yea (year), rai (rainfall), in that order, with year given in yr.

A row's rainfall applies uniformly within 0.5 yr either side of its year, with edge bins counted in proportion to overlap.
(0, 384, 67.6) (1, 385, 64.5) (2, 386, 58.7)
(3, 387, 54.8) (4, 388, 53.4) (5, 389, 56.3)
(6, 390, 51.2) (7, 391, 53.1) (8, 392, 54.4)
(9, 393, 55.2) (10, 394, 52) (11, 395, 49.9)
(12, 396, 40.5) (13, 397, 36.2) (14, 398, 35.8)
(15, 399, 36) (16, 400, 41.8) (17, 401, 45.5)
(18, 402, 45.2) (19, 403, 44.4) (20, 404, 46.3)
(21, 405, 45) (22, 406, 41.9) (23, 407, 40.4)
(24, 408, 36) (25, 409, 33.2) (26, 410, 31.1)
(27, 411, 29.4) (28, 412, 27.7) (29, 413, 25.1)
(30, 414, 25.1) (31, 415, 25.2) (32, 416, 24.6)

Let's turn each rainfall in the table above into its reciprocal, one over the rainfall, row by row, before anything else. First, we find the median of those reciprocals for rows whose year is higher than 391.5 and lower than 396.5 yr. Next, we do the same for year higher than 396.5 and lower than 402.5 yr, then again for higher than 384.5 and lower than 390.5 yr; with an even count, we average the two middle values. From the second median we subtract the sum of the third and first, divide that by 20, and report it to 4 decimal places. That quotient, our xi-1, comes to -0.0006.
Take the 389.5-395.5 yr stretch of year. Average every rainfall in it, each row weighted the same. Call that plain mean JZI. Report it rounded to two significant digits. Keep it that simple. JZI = 53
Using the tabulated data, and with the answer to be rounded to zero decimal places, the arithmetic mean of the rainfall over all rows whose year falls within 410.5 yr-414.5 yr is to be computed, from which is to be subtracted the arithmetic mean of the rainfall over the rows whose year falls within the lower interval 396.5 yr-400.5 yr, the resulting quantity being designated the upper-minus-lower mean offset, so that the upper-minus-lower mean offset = -11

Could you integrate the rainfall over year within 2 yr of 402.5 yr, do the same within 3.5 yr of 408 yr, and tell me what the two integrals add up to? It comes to 438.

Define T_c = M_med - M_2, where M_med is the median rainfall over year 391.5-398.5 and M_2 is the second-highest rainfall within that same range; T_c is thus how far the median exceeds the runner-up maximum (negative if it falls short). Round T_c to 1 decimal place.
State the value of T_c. -4.5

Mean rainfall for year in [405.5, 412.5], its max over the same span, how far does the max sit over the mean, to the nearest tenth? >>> 7.7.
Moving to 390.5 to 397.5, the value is 6.4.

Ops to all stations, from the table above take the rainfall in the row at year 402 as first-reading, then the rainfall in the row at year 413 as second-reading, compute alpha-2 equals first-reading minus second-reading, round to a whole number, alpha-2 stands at 20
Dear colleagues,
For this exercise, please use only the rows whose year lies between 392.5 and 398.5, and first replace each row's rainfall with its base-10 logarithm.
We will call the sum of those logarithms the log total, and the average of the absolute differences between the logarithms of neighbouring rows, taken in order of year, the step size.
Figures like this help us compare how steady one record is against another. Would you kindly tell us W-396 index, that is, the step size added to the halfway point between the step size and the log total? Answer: 5.0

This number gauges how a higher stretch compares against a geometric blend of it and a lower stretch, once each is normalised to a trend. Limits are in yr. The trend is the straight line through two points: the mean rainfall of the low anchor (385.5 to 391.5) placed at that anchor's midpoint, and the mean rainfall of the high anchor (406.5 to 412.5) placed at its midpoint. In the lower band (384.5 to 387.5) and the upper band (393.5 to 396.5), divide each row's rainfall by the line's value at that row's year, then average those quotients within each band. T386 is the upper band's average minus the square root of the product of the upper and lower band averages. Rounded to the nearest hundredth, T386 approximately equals -0.02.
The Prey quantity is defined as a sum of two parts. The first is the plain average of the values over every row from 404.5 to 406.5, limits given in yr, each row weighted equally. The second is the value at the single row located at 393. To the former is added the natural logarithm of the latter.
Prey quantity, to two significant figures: 47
